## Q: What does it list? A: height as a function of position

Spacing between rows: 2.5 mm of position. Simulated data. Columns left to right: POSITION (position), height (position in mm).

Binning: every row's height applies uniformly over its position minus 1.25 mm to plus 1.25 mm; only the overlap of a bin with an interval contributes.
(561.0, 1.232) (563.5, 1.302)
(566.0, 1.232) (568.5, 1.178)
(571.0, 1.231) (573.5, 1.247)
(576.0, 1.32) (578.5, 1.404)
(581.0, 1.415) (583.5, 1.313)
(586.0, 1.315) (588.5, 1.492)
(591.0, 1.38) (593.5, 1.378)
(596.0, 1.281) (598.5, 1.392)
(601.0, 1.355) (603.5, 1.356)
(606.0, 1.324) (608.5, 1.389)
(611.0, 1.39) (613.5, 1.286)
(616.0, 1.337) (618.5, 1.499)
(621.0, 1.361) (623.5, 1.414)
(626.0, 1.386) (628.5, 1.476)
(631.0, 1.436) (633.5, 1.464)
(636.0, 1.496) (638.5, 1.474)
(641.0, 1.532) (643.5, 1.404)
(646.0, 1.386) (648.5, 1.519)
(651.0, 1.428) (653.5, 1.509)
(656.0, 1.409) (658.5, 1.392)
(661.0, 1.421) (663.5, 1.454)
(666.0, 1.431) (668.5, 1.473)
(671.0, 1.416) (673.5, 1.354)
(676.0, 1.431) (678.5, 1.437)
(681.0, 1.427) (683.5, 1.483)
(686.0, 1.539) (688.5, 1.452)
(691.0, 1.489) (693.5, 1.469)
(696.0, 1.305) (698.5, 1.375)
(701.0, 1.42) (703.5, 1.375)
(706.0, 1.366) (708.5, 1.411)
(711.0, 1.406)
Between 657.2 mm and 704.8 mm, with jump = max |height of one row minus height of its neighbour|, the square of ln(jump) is 3.3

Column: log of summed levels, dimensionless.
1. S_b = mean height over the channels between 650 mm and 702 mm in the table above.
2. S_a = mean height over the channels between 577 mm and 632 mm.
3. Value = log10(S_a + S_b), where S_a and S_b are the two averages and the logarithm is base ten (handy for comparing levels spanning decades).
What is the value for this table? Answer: 0.449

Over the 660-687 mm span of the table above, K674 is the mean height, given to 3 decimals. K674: 1.442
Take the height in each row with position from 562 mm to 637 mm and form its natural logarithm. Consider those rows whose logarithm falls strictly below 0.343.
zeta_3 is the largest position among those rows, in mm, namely 626.0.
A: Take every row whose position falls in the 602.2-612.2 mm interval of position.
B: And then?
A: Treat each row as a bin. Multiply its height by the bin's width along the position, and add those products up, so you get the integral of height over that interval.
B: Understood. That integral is 13.6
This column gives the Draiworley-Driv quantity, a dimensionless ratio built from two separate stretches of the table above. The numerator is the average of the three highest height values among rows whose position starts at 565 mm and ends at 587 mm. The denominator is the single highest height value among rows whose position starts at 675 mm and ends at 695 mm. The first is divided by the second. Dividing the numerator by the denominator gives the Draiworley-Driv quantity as 0.90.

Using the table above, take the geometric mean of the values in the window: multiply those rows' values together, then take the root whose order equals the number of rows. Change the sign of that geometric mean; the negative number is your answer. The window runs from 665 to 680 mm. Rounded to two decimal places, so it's -1.42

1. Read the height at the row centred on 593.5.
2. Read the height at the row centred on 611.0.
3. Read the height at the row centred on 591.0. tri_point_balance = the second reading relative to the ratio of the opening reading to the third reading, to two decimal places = 1.39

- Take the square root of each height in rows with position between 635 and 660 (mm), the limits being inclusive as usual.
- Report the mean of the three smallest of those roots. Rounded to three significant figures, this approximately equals 1.18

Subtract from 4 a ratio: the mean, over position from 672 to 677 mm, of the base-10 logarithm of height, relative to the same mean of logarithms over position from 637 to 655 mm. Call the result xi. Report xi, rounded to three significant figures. 3.13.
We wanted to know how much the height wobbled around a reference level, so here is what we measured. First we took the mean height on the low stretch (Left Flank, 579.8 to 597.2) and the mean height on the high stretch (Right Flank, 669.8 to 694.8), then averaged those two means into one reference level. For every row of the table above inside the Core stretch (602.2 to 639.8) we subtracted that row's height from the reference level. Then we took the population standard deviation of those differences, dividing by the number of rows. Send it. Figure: 0.064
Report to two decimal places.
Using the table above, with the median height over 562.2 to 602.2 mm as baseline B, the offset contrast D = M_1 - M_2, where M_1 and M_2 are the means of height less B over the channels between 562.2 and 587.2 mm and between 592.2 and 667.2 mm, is -0.12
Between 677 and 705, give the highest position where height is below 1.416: 703.5 mm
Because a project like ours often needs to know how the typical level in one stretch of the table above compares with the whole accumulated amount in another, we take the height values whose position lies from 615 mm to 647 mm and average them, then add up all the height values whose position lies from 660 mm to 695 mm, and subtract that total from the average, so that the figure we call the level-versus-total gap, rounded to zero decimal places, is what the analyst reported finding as -19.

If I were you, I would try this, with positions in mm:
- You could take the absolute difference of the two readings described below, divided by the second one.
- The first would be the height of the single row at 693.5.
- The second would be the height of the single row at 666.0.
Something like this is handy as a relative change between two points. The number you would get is 0.027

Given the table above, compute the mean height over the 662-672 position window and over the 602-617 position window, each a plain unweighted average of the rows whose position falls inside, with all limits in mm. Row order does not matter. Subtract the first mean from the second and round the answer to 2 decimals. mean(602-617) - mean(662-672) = -0.10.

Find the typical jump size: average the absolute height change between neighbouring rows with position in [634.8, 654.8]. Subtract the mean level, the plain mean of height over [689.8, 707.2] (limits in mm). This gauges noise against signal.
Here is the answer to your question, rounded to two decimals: -1.32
